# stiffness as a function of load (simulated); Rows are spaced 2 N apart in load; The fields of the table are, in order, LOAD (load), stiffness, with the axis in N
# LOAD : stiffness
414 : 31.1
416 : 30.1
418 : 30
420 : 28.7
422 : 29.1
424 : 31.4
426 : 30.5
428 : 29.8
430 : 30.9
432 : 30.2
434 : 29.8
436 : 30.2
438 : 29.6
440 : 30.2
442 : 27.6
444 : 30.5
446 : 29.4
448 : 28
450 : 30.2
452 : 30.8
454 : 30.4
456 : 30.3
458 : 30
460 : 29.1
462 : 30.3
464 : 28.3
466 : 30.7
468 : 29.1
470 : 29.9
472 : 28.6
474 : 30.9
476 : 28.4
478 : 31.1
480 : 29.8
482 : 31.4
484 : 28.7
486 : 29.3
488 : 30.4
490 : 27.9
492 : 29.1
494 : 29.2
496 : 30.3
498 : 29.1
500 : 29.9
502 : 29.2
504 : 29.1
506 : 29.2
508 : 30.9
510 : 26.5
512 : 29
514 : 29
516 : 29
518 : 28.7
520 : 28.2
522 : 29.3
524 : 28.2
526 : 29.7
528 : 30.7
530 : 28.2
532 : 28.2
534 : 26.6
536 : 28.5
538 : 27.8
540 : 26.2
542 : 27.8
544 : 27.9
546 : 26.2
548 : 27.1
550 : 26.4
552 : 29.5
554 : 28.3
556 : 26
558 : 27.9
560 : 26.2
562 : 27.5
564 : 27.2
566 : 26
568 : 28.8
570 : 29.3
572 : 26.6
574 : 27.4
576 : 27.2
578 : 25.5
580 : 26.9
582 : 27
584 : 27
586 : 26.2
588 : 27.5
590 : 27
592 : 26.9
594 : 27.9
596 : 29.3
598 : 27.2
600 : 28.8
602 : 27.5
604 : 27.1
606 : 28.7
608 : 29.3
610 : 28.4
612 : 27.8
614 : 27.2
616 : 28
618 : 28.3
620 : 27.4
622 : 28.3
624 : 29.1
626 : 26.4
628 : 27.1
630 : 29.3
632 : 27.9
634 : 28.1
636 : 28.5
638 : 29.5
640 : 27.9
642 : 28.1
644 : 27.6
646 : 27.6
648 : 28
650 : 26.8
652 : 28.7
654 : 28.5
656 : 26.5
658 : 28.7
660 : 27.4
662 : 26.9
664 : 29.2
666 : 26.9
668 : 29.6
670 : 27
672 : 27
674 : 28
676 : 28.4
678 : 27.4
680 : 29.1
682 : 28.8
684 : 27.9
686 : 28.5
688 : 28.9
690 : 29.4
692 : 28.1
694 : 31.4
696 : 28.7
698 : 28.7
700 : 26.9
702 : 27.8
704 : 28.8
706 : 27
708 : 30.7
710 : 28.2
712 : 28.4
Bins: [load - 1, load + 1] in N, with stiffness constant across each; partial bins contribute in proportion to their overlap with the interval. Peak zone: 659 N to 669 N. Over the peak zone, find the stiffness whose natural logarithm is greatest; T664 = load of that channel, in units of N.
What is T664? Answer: 668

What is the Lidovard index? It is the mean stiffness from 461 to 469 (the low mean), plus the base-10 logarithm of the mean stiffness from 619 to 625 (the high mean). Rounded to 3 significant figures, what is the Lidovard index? 31.1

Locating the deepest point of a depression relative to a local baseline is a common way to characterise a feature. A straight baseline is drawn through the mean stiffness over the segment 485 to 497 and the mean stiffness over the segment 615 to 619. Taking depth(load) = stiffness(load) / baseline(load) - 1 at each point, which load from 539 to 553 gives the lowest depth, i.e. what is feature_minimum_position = 540 N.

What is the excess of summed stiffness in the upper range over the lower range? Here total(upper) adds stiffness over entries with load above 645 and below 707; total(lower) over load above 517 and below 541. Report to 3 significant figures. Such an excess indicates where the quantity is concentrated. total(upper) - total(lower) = 532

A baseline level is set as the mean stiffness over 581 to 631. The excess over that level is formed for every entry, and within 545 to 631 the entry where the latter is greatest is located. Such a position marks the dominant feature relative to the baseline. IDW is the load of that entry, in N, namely 552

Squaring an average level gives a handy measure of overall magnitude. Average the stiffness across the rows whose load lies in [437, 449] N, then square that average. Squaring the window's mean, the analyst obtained 854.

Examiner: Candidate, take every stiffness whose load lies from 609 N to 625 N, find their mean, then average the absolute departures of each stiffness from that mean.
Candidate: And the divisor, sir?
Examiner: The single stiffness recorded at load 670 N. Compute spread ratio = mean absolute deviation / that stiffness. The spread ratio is 0.017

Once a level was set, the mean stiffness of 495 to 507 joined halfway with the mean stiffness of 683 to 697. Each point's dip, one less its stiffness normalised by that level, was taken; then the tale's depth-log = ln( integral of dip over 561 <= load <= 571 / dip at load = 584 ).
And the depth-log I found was 1.9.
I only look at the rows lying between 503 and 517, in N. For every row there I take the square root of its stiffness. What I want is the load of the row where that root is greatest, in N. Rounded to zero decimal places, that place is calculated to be 508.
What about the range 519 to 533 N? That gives 528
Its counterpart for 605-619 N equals 608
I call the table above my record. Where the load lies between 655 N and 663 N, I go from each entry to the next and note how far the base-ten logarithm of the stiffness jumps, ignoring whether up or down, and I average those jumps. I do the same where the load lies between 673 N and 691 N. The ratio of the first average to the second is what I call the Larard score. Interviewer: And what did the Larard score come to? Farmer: 1.9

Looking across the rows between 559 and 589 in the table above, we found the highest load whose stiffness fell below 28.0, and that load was 588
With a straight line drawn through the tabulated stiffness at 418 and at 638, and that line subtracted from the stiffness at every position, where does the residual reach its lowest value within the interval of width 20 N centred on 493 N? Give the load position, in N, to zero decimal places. 490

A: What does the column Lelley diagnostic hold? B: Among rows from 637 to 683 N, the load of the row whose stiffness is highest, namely 668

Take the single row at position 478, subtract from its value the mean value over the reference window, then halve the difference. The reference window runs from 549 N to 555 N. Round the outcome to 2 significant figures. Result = 1.5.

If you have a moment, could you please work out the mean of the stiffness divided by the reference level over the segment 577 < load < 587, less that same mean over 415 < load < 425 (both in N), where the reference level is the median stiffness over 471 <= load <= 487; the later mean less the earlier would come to -0.11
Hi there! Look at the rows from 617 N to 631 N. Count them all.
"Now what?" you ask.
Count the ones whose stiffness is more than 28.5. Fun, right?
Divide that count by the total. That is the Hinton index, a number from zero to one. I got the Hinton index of 0.3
